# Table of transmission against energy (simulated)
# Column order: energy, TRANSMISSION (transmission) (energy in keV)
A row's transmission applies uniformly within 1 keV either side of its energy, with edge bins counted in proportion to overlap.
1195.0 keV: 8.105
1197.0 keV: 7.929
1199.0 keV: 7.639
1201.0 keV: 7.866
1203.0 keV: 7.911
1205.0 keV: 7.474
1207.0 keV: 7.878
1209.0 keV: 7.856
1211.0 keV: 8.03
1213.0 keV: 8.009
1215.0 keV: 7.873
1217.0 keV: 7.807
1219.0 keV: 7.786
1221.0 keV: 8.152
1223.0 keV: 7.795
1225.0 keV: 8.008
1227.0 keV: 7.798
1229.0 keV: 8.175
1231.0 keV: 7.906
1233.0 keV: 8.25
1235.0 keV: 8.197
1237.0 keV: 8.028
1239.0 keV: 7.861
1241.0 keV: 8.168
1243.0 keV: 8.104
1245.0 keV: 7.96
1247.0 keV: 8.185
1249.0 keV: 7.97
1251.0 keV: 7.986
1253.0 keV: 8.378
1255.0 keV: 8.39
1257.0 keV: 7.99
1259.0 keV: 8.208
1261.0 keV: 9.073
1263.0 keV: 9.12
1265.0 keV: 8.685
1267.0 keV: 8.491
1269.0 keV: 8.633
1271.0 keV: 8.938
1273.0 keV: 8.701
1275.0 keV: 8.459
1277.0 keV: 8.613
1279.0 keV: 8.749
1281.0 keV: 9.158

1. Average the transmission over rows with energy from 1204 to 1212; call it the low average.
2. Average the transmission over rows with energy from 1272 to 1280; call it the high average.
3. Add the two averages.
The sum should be 16.4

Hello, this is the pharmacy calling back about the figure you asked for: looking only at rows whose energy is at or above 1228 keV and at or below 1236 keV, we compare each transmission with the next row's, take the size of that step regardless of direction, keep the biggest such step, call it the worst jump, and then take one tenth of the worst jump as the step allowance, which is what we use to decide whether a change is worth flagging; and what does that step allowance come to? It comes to 0.034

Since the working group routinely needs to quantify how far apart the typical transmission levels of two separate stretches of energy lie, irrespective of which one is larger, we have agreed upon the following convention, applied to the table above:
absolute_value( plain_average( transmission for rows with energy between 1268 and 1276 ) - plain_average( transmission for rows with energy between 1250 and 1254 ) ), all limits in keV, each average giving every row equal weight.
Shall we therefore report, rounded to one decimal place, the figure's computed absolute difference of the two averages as 0.5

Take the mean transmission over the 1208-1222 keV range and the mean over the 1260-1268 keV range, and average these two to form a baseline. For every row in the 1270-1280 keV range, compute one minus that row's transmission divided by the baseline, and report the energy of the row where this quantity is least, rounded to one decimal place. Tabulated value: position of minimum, 1271.0 keV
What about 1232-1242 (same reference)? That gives 1233.0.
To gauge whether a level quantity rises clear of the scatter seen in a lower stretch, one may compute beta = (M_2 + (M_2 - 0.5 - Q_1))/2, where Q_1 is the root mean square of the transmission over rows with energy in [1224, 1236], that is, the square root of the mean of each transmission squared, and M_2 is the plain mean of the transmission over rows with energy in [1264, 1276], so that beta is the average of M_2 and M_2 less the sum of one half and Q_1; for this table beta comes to 4.37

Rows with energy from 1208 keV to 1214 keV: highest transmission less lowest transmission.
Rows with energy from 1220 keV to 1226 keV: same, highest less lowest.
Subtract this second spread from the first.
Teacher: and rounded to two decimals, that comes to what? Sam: -0.18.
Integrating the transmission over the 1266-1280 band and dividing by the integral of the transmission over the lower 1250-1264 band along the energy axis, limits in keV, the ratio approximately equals 1.02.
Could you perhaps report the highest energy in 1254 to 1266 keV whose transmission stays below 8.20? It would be 1257.0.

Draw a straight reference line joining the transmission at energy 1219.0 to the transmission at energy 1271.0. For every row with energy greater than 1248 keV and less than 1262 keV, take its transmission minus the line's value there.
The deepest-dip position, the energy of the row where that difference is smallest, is 1257.0 keV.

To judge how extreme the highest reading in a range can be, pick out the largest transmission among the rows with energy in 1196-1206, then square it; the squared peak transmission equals 63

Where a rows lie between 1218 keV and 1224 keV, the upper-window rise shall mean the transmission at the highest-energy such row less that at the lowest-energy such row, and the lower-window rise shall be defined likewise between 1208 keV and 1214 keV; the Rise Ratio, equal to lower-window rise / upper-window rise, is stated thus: 17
